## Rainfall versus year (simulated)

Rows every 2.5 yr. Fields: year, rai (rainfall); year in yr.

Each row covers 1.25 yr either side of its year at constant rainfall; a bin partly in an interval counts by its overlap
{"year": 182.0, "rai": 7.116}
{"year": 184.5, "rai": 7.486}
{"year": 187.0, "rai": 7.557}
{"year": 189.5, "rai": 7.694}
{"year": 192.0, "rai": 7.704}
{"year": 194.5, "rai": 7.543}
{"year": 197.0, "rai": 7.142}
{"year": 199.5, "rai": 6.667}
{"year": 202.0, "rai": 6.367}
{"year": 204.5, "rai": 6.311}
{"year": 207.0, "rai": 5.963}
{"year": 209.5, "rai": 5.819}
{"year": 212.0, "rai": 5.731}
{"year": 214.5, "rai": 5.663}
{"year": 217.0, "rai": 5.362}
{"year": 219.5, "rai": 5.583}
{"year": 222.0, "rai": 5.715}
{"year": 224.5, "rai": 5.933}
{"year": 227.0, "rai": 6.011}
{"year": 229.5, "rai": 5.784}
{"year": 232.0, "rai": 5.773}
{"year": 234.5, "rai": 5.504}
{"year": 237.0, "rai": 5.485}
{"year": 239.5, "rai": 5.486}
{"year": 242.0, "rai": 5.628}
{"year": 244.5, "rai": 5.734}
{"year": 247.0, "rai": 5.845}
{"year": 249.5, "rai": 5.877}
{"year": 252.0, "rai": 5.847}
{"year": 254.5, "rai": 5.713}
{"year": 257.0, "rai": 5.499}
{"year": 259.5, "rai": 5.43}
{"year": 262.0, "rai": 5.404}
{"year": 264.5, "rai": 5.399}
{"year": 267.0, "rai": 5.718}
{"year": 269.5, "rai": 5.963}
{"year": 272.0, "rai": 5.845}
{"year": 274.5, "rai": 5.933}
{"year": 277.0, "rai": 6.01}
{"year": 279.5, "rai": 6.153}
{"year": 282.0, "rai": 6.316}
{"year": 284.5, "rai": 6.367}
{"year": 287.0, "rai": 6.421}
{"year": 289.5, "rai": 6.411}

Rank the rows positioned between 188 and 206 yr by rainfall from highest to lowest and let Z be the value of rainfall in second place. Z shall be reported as 7.694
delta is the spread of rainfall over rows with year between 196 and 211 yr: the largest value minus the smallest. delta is 1.32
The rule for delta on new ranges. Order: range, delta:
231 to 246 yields 0.29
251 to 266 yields 0.45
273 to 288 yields 0.49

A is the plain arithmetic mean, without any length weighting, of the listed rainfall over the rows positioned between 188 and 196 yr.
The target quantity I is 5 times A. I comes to 38.2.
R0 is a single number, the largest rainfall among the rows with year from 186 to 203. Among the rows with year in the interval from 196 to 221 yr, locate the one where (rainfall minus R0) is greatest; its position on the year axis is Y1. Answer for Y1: 197.0 yr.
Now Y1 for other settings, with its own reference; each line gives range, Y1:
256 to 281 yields 279.5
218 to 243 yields 227.0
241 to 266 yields 249.5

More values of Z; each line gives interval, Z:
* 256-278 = 5.963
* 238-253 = 5.847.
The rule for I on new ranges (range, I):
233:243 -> 27.6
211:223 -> 28.1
